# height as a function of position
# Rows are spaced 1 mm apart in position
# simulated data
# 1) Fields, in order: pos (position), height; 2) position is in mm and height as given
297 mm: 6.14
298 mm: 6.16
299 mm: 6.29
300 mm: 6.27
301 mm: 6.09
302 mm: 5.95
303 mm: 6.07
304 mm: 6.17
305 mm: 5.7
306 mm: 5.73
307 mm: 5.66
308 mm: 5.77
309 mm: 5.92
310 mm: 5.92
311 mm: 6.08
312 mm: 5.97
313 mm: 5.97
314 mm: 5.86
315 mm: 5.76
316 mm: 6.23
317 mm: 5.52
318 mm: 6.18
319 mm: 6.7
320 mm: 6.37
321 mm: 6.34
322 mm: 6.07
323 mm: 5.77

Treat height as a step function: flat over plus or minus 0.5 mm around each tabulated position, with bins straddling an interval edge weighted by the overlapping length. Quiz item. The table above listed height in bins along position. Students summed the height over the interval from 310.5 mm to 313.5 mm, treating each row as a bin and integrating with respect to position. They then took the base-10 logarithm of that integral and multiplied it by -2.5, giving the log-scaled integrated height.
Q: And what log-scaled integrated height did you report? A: -3.14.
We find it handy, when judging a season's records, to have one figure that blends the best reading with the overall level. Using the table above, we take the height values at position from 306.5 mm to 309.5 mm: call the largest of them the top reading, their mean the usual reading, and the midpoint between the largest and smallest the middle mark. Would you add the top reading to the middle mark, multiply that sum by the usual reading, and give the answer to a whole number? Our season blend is 68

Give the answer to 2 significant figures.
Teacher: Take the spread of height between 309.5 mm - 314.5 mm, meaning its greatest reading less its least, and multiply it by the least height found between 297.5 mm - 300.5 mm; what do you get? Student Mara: 1.4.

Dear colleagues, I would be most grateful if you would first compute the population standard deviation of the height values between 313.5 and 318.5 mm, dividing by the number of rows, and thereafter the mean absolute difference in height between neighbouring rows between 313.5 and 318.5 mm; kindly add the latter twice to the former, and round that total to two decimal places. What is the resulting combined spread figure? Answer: 1.24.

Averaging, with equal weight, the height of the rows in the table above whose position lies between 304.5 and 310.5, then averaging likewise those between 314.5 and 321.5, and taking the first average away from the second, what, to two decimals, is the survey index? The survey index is 0.37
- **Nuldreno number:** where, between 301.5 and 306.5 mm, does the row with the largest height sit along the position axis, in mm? 304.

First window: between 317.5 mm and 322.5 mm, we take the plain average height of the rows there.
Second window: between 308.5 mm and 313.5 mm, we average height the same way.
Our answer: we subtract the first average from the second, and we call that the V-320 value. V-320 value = -0.4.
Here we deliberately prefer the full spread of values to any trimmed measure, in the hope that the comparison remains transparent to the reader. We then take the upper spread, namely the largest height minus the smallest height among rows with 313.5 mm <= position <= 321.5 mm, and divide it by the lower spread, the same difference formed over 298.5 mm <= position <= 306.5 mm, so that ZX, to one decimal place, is 2.0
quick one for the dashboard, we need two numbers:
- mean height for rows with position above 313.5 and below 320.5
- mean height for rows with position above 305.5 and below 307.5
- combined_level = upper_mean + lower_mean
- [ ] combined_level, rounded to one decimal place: 11.8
